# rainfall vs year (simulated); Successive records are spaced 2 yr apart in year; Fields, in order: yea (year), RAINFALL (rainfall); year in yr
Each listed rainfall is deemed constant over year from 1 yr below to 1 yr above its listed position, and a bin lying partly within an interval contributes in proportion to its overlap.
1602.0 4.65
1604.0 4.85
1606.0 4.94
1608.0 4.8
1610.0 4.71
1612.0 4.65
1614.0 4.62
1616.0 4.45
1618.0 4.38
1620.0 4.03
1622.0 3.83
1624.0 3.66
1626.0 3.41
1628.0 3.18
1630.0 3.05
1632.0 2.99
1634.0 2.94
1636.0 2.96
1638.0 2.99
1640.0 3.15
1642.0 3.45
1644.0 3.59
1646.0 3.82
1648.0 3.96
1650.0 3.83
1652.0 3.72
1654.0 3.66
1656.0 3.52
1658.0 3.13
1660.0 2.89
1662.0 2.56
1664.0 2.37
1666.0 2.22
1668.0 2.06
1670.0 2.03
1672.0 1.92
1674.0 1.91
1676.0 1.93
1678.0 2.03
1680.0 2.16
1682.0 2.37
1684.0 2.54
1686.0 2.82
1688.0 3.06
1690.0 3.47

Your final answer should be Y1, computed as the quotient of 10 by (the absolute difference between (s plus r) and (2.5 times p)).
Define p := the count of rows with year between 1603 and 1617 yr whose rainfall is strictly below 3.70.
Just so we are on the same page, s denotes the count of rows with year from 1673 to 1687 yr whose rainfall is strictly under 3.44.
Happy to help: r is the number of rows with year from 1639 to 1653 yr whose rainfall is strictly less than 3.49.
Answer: 1.1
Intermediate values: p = 0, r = 2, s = 7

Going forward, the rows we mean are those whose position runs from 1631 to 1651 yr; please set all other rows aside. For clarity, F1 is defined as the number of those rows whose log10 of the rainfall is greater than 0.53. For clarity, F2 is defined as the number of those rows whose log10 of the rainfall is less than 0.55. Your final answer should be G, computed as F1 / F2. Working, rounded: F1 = 5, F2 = 6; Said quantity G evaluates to 0.8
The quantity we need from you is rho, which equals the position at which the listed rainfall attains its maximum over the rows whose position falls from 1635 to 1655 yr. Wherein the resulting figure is 1648.0 yr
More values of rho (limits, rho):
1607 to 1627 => 1608.0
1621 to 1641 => 1622.0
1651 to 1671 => 1652.0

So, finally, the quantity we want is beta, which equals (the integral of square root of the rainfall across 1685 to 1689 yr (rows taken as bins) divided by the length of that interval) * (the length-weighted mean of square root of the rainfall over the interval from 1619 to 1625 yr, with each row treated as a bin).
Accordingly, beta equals 3.36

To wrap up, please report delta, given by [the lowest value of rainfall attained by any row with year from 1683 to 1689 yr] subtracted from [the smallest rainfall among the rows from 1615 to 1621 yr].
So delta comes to 1.5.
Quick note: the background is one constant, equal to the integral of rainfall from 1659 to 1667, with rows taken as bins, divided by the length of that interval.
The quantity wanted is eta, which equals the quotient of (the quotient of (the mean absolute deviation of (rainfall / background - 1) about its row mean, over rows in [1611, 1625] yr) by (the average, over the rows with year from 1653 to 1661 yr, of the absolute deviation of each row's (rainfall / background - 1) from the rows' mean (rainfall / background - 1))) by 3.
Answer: 0.4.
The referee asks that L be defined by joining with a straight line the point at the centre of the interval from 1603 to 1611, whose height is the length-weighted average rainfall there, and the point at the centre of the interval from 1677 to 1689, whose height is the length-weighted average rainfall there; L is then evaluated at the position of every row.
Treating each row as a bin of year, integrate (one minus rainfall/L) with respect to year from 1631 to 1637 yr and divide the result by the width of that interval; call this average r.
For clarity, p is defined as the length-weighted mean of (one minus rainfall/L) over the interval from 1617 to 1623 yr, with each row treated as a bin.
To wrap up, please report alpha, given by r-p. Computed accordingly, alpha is 0.2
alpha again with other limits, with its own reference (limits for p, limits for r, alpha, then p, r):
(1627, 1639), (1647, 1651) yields -0.4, 0.25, -0.10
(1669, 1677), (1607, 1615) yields -0.3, 0.31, 0.00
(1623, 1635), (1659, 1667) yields 0.0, 0.23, 0.19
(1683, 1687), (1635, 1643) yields 0.3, -0.10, 0.18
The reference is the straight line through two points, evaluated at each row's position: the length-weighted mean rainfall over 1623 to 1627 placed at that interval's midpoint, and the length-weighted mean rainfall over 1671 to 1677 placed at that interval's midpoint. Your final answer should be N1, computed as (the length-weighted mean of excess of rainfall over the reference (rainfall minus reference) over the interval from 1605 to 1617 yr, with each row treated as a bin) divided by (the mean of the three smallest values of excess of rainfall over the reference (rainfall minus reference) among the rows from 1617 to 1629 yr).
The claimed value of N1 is -8.2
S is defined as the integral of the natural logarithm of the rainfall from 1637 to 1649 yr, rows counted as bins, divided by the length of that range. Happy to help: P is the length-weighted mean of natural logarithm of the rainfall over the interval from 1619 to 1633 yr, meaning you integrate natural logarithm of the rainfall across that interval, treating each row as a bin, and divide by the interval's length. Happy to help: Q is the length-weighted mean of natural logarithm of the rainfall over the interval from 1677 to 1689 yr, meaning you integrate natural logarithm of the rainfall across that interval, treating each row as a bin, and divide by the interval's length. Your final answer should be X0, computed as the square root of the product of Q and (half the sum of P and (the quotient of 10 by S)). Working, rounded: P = 1.2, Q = 0.90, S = 1.25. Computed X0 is 2.05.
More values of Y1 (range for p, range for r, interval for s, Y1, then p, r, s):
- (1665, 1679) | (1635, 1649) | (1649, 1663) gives 1.0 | 7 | 4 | 3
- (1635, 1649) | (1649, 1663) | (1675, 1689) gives 4.0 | 5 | 3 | 7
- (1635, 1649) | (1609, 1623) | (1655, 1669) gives 1.5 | 5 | 0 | 6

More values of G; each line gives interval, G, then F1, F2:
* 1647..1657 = 5.0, 5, 1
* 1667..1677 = 0.0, 0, 5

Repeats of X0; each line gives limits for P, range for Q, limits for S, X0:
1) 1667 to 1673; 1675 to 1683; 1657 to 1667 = 2.04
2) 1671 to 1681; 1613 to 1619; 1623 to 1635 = 2.64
